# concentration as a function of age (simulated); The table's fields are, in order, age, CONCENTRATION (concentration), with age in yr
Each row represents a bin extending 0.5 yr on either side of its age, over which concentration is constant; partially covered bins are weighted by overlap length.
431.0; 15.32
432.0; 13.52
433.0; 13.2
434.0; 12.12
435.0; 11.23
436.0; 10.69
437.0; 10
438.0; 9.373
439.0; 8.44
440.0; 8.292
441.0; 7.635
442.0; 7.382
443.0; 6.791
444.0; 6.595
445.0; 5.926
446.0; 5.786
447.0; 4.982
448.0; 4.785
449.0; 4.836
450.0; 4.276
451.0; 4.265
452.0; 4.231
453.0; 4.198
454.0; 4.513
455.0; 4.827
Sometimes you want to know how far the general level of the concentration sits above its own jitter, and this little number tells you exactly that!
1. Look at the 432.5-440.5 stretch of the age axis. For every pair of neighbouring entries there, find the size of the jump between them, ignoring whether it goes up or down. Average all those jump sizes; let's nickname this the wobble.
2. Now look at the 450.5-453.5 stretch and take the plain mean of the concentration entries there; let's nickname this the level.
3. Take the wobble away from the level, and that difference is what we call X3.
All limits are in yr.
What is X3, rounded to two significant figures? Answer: 3.5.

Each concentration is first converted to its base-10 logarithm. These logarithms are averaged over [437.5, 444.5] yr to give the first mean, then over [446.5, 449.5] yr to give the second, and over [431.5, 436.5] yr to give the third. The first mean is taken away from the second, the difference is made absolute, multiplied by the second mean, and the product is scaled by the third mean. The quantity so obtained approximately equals 0.150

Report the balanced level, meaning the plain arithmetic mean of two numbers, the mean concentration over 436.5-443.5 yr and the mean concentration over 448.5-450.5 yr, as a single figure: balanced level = 6.4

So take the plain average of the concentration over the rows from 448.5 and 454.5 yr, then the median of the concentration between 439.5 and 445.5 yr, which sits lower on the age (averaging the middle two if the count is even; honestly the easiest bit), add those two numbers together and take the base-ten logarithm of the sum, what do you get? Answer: 1.06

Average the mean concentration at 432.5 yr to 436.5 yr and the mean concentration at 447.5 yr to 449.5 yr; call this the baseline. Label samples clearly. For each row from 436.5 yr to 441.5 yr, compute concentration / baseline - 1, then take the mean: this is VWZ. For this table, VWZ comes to 0.1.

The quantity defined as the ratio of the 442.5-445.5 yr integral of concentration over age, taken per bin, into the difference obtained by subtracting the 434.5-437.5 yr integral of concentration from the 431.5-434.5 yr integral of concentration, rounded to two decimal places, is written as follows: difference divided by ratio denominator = 0.36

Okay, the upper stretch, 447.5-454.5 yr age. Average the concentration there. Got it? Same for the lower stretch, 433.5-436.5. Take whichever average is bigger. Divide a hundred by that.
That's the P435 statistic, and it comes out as 8.8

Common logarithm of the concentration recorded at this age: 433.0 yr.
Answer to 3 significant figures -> 1.12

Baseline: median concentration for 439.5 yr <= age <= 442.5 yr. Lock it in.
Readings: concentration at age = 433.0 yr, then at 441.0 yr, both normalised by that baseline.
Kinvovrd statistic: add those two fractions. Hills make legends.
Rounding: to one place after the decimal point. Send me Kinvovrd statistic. 2.7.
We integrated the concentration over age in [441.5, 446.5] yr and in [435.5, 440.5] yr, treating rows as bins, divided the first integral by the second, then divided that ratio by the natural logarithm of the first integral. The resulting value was 0.199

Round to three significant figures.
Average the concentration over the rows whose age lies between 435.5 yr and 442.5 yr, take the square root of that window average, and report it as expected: 2.97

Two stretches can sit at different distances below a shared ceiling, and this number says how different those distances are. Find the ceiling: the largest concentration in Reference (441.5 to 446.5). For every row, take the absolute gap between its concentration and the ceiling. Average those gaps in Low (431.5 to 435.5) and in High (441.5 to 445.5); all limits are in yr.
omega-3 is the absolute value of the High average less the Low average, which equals 4.43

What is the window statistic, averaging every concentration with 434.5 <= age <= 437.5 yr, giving 10.6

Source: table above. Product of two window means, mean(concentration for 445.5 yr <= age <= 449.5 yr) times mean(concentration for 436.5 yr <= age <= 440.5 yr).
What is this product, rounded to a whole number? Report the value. 46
